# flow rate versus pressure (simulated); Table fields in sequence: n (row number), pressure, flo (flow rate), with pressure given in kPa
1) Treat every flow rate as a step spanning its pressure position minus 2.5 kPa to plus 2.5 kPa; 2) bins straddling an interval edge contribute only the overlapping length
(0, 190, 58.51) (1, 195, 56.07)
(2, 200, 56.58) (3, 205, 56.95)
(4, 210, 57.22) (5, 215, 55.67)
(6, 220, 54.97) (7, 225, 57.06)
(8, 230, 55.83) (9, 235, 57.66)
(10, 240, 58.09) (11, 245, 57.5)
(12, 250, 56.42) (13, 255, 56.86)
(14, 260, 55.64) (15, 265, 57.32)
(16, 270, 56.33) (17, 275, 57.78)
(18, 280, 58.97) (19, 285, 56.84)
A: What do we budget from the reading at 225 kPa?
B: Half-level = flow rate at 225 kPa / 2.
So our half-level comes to 28.53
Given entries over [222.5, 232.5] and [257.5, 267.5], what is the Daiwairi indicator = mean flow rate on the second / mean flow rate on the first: 1.00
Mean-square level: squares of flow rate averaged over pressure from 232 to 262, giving 3253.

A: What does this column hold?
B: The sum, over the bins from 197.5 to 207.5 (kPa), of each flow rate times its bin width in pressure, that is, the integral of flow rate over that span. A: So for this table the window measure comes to 568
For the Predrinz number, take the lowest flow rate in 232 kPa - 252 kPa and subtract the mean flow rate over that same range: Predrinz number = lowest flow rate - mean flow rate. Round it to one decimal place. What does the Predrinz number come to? -1.0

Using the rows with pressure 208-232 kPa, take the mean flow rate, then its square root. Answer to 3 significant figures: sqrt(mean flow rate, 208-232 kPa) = 7.49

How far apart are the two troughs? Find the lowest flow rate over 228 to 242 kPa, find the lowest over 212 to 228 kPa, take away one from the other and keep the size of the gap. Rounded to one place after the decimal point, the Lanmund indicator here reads 0.9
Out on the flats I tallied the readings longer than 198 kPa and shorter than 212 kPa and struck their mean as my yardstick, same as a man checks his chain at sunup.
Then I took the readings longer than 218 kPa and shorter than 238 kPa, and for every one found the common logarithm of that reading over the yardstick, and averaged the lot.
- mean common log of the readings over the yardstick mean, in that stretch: -0.004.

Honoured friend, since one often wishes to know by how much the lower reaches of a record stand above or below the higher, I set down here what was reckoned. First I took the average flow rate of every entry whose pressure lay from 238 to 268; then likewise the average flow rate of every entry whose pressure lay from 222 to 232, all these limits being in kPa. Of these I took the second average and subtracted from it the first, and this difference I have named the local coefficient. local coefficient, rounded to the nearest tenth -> -0.5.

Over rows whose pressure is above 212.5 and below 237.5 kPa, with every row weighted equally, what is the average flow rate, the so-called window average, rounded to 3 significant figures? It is 56.2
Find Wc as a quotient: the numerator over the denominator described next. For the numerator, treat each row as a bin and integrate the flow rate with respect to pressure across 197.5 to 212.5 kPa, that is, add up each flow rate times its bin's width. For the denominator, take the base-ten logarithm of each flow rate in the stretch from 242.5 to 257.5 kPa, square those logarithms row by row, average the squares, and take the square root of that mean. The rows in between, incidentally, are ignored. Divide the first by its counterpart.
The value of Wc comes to 486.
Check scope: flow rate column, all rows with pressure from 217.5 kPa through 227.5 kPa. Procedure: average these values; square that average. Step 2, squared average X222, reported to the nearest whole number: 3138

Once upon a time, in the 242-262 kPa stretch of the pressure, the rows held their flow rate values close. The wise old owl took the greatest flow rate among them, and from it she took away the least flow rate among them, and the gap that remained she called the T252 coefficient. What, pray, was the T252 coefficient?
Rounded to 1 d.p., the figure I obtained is 1.9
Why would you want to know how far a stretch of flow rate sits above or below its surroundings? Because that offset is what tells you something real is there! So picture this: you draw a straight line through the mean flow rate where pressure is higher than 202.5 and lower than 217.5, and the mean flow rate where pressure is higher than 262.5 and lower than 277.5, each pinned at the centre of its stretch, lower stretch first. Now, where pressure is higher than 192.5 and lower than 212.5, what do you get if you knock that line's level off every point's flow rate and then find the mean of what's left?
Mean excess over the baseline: 0.2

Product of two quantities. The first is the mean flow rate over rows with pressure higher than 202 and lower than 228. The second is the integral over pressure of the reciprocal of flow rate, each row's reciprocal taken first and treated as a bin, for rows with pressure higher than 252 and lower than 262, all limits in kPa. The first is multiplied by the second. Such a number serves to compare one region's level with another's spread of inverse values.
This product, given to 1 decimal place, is 10.0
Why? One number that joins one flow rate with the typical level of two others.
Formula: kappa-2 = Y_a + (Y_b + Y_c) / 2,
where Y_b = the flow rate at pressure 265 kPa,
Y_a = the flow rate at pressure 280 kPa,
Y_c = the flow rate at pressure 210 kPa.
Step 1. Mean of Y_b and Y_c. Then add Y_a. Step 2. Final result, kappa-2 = 116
